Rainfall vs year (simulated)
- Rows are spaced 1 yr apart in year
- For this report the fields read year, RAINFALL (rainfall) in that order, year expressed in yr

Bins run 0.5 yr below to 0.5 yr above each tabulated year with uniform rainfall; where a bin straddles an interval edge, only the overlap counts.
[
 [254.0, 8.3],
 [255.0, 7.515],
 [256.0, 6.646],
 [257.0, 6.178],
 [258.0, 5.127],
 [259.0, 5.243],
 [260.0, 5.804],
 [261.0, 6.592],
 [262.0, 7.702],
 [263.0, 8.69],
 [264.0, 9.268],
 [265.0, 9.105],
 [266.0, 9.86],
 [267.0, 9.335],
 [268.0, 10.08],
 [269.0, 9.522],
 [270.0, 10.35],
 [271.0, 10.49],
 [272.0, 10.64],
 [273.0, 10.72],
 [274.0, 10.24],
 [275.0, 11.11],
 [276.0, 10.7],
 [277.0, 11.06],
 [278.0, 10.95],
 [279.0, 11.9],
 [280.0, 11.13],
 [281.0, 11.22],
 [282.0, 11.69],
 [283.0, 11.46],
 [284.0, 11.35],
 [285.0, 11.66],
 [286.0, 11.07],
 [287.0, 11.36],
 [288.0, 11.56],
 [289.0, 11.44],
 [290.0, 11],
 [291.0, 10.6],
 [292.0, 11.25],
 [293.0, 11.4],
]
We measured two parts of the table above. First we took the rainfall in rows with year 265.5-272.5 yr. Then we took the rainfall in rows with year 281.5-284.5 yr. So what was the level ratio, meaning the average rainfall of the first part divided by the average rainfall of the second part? 0.87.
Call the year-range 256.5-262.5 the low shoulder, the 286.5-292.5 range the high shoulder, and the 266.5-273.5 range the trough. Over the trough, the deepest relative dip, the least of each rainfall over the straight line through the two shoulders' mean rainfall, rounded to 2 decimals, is 1.23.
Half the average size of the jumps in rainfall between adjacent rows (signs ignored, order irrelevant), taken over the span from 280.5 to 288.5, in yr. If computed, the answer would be 0.16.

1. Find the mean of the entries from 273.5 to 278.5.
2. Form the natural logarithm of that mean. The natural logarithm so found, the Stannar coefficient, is 2.38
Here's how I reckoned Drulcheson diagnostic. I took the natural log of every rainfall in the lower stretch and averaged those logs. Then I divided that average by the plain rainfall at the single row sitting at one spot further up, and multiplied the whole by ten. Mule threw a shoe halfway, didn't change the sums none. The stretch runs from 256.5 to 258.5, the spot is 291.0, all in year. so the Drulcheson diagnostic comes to 1.63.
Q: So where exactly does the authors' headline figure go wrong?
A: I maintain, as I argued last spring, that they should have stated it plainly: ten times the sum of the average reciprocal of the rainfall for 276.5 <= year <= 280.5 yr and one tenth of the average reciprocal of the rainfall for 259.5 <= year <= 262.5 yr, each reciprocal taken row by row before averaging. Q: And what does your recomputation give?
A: 1.04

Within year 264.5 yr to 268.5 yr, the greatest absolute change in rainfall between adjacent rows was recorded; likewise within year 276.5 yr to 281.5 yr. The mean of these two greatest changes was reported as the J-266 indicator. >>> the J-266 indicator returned 0.85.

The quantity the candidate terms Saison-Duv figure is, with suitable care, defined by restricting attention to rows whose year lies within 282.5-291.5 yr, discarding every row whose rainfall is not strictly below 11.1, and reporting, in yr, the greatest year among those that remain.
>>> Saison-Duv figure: 291.0 yr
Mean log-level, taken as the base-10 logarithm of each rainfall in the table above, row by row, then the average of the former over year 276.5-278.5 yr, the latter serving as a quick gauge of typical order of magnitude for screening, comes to 1.04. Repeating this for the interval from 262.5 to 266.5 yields 0.96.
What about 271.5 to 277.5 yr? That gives 1.03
